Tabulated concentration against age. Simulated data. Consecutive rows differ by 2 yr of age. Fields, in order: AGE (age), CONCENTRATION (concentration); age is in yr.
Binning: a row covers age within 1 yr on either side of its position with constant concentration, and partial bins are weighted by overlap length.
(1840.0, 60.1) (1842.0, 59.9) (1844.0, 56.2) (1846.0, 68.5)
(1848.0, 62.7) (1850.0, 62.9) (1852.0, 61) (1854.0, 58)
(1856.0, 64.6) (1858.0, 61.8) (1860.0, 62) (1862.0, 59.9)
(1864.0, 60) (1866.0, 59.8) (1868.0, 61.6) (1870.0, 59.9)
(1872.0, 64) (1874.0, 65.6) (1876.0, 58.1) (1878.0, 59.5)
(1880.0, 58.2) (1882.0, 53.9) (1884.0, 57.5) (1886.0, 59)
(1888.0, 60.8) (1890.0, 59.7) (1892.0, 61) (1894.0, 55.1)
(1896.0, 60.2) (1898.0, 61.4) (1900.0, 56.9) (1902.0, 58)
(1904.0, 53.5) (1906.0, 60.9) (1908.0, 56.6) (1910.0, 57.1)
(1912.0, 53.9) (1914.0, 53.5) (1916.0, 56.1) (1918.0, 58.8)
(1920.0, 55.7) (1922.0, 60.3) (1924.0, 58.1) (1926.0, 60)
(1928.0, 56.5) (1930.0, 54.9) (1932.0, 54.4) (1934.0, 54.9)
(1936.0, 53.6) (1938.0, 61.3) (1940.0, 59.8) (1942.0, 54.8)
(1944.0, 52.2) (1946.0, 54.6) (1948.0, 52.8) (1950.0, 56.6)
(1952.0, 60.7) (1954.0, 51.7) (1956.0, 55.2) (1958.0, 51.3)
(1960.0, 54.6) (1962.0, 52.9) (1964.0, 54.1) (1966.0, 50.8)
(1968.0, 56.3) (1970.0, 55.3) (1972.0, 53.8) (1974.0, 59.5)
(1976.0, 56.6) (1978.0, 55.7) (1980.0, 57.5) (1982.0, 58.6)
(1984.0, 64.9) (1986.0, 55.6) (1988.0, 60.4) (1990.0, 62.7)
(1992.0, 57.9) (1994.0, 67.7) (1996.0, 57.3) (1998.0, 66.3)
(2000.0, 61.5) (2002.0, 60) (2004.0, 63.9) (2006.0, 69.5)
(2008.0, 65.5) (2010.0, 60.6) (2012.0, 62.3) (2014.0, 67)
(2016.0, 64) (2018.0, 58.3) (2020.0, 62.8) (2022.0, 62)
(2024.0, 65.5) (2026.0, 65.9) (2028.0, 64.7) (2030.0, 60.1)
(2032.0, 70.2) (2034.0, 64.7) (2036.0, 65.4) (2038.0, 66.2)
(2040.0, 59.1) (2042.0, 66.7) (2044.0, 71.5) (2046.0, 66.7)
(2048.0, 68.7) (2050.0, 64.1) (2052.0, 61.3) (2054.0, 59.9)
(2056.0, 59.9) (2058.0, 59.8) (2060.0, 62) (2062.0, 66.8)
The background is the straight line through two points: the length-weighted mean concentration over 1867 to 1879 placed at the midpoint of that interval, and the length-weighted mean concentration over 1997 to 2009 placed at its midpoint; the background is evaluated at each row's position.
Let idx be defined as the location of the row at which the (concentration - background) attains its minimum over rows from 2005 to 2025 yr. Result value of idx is 2018.0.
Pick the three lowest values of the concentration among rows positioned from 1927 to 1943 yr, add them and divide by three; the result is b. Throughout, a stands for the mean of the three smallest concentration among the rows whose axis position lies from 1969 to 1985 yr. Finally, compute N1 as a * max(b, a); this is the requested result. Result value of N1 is 3018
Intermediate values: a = 54.9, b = 54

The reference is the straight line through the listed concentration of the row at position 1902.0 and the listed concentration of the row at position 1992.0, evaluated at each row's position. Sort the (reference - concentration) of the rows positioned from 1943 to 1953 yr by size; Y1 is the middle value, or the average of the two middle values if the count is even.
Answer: 3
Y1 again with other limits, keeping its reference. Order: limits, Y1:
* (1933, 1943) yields 3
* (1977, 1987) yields 0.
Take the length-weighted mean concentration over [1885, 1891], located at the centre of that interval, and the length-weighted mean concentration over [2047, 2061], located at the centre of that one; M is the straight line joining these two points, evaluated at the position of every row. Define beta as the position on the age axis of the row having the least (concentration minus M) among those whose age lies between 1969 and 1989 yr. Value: 1972.0 yr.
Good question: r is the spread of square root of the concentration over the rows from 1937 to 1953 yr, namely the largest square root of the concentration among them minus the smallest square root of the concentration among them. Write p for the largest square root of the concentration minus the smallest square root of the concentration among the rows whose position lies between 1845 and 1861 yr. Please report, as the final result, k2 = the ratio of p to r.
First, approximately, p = 0.66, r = 0.60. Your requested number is 1.1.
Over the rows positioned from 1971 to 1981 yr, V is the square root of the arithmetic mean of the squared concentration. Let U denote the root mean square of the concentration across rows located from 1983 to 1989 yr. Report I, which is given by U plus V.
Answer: 117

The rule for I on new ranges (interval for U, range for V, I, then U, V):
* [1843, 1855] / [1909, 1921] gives 118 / 61.7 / 55.9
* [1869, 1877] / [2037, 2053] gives 128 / 62.0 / 65.6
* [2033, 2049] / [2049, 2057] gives 128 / 66.2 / 61.3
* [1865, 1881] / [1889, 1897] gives 120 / 60.9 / 59.0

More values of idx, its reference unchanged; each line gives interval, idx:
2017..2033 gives 2018.0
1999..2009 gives 2002.0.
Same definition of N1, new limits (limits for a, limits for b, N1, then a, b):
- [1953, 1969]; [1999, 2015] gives 3112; 51.3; 61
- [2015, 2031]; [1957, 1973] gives 3616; 60.1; 52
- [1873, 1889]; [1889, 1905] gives 3192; 56.5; 55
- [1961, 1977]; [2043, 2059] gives 3143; 52.5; 60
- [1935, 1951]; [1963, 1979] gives 2797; 52.9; 53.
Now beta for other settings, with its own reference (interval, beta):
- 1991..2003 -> 1996.0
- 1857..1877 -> 1876.0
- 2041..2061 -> 2058.0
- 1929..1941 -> 1936.0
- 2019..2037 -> 2030.0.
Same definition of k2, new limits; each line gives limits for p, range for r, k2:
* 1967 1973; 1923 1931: 0.5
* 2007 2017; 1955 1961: 1.5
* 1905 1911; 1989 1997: 0.4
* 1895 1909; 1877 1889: 1.1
